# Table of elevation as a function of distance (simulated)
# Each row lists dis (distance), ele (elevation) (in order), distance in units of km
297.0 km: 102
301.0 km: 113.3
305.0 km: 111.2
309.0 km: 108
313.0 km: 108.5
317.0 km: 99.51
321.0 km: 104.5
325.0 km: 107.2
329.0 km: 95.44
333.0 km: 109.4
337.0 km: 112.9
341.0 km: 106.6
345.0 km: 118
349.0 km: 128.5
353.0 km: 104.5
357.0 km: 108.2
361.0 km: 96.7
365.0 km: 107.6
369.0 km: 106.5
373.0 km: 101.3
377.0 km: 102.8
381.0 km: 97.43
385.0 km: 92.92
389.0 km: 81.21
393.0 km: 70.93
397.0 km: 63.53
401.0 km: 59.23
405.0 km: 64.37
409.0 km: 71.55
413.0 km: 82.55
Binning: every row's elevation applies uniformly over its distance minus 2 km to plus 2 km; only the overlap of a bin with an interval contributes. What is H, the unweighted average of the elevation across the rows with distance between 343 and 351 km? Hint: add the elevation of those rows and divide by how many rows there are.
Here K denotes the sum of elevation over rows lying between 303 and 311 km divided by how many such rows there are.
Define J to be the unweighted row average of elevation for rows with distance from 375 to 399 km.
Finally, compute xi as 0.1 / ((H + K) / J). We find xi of 0.036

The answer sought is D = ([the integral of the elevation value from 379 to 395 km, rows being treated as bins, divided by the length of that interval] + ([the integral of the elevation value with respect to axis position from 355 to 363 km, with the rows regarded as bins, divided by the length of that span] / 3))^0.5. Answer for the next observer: 10.9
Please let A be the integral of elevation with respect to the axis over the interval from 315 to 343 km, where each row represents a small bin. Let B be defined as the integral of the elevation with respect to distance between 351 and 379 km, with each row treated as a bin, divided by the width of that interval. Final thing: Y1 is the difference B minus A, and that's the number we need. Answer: -2838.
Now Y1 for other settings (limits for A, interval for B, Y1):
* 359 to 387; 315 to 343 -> -2716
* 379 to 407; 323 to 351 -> -2007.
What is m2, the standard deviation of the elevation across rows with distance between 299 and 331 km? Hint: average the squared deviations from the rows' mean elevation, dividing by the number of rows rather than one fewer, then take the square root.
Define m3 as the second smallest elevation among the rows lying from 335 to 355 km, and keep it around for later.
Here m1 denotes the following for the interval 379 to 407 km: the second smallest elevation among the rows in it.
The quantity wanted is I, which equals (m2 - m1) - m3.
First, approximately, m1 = 63.53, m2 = 5.6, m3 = 106.6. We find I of -165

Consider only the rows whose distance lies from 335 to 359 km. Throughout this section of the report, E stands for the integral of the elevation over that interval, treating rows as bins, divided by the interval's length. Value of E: 113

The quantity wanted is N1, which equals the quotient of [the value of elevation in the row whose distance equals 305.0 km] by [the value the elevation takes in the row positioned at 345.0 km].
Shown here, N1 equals 0.94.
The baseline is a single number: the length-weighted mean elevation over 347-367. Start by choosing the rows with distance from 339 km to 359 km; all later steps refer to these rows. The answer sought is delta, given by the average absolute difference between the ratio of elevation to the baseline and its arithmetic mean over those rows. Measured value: 0.07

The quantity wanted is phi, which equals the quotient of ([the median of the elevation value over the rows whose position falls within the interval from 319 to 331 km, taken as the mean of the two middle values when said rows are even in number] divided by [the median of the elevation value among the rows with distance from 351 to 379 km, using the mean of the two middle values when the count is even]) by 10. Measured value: 0.10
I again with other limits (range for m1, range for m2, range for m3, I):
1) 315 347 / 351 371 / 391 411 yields -159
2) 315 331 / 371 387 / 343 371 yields -200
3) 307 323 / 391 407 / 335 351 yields -213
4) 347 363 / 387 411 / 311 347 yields -197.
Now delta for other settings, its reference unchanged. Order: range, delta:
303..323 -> 0.03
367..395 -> 0.09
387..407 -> 0.06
